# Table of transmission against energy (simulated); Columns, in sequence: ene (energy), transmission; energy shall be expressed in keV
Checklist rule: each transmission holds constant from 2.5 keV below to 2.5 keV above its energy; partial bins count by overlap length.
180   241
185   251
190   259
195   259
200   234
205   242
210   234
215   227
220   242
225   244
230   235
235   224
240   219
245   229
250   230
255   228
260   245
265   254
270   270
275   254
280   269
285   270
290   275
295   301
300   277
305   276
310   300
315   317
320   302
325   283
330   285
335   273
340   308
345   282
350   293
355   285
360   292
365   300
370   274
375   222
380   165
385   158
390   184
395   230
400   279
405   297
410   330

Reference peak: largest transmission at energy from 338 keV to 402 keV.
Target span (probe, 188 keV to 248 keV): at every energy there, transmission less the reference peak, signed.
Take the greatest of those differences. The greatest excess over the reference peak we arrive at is -49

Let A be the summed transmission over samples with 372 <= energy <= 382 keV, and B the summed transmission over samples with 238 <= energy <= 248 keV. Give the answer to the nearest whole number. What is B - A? 61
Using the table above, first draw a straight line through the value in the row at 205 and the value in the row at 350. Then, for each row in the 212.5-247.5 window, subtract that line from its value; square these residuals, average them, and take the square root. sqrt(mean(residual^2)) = 22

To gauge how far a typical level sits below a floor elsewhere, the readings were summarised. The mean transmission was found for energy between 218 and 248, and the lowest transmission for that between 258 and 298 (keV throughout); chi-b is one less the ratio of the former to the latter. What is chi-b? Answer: 0.05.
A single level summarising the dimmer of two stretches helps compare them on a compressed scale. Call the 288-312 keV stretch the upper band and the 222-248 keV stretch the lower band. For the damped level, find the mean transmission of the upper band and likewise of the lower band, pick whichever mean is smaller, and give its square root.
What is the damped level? 15.2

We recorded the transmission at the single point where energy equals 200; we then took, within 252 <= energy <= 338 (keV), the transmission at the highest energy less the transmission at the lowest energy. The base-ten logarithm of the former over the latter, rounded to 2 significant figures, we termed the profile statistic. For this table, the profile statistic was 0.72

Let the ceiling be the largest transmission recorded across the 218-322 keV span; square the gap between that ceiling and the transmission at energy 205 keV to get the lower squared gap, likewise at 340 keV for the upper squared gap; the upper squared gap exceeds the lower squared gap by -5544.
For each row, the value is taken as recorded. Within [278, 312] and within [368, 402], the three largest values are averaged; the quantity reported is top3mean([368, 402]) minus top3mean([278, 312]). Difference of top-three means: -32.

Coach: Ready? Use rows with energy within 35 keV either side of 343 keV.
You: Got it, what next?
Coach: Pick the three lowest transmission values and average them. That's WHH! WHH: 256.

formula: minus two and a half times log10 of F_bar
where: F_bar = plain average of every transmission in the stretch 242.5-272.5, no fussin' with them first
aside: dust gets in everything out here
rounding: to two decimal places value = -5.96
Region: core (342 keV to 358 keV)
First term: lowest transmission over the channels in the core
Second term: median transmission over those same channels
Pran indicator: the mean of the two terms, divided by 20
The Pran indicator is 14.2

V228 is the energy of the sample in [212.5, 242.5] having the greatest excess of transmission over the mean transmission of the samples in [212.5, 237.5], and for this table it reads 225 keV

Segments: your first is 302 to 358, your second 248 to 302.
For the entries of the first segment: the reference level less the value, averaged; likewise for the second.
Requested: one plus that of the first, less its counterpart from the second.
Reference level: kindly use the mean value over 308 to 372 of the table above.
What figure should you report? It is -29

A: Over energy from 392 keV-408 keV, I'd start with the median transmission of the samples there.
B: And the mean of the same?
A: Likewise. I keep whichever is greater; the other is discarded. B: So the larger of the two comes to 279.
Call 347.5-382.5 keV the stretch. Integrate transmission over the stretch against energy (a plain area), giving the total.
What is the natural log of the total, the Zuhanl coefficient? 9.12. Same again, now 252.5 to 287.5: 9.10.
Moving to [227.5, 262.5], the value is 8.99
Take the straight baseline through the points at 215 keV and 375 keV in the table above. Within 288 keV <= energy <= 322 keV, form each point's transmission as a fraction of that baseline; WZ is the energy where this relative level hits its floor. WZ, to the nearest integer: 290 keV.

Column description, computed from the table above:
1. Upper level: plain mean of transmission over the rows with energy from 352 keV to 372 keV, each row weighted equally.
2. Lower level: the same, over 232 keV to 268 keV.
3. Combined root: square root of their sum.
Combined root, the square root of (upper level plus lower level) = 22.8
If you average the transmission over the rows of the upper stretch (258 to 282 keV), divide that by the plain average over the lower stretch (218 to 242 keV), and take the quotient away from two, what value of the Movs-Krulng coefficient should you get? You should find 0.89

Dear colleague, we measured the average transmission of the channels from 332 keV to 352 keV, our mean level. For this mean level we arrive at 289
